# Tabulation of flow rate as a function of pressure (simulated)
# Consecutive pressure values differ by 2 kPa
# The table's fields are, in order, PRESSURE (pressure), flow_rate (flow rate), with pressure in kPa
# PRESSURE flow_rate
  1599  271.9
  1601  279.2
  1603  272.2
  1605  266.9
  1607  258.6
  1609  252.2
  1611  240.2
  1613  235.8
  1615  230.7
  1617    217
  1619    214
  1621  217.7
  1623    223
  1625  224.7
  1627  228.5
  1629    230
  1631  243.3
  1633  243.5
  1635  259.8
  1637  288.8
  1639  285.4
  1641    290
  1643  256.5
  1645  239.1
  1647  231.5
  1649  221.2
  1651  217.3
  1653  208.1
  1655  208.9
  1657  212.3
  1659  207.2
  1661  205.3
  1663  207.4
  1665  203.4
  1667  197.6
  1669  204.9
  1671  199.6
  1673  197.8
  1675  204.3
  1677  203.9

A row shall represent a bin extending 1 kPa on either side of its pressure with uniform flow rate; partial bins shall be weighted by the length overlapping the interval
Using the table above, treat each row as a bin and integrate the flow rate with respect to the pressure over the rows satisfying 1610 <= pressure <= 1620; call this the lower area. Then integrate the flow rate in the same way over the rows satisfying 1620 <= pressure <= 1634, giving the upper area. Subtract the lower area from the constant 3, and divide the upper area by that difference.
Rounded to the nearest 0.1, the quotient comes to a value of -1.4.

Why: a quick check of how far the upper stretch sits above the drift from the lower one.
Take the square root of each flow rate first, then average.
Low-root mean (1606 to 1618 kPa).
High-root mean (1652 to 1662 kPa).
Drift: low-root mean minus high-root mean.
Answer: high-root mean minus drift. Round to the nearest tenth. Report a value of 13.4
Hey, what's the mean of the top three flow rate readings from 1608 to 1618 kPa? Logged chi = 243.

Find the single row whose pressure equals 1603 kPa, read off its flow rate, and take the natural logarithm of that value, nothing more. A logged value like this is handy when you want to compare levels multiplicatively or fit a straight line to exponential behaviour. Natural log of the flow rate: 5.61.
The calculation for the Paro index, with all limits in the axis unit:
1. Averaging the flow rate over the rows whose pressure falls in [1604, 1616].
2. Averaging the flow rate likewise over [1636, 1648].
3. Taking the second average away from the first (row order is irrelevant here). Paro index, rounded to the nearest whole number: -18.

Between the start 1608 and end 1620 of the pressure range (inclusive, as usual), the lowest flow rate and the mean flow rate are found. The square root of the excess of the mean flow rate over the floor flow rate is 4.2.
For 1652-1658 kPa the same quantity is 1.3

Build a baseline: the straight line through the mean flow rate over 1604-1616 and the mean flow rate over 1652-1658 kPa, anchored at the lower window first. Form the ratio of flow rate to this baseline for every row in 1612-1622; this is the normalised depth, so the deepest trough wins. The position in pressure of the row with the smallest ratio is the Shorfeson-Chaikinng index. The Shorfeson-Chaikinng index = 1619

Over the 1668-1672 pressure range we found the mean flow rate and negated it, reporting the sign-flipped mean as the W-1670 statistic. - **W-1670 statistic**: -202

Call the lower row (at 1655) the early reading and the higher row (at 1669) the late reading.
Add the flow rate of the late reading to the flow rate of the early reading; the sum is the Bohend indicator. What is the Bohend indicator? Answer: 414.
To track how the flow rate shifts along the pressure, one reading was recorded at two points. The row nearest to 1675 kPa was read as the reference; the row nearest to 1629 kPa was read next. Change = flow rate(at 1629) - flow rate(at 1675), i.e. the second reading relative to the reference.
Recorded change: 26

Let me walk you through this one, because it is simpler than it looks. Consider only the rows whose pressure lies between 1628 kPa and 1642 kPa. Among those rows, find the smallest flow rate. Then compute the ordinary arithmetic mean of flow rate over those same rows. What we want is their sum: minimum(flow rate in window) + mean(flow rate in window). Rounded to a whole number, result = 493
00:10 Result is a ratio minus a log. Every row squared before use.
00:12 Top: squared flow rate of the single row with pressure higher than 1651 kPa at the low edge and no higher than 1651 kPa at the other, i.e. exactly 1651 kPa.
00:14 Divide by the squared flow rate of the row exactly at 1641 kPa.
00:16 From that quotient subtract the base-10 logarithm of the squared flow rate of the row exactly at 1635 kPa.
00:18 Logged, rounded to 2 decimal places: -4.27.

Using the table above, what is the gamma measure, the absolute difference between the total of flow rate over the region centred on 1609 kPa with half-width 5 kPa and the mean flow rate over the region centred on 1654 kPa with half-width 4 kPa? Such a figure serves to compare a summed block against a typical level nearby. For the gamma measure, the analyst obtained 1042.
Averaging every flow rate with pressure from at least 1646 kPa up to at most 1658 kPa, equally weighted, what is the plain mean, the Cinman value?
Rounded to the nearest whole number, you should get 217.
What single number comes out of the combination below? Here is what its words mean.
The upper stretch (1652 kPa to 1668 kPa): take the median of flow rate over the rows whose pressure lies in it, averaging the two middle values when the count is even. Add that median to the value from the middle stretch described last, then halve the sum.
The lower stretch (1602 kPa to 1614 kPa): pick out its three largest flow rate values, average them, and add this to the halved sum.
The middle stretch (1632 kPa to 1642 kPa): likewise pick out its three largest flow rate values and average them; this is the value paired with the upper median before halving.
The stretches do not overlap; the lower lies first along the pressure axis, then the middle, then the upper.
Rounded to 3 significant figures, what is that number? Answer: 514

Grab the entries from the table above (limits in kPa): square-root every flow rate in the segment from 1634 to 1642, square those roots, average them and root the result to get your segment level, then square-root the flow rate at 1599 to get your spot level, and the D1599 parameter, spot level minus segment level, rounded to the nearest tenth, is -0.3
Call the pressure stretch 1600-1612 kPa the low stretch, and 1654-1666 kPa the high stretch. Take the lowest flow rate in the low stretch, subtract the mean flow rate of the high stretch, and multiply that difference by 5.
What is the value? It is 164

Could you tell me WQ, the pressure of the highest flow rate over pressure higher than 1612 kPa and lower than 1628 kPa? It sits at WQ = 1613 kPa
